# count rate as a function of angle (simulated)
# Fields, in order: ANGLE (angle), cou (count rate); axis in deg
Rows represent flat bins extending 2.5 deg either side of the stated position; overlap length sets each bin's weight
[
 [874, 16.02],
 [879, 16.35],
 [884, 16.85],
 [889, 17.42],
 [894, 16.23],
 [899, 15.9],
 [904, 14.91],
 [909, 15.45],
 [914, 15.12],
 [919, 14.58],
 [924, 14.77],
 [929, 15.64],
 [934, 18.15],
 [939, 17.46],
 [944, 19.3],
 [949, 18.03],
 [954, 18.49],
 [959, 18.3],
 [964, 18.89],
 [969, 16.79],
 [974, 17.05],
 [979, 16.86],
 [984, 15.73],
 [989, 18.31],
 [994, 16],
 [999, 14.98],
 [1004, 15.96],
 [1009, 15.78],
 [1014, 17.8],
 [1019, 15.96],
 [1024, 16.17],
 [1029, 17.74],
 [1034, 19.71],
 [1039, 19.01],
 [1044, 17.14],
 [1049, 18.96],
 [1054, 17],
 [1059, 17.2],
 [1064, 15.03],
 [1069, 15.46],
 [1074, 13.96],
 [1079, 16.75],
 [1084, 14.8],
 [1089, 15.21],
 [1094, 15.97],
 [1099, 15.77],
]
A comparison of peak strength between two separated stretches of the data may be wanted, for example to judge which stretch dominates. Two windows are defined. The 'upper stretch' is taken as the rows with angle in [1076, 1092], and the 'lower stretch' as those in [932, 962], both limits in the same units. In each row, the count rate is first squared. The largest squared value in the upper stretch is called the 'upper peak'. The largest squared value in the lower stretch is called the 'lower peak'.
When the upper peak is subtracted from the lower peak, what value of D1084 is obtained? 92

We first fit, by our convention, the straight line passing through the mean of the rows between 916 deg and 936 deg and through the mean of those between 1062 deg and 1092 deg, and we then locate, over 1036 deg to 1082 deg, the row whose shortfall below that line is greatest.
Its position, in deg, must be 1074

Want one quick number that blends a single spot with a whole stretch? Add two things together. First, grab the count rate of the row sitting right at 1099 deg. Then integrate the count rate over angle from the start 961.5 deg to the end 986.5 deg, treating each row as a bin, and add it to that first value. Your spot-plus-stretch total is 442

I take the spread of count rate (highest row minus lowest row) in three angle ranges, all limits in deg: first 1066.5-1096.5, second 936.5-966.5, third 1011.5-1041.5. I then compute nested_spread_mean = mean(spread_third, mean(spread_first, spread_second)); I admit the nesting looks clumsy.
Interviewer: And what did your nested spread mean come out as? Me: 3.03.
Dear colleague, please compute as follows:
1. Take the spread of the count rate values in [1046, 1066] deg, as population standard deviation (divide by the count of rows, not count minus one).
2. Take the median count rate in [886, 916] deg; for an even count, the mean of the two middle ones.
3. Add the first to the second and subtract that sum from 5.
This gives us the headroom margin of -12.1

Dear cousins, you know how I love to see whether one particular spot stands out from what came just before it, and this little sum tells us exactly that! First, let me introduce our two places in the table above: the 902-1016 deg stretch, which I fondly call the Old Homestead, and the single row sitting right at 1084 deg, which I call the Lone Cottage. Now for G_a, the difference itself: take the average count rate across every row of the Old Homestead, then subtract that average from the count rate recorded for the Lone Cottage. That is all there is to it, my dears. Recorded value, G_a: -1.9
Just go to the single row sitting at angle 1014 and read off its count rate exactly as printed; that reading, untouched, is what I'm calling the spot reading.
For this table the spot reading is 17.8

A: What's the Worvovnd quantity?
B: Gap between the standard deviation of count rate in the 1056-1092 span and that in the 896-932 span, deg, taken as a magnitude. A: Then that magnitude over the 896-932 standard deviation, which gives 1.3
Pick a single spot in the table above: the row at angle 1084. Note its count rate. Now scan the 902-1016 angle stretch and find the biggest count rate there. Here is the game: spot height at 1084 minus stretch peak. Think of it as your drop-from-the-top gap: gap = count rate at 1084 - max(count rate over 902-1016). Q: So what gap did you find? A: -4.5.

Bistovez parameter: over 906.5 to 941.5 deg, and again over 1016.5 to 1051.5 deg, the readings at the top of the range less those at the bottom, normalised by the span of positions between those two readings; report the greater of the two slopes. 0.10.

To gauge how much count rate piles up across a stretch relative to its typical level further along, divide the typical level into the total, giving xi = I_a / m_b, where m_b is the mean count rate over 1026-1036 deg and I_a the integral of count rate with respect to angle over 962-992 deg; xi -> 28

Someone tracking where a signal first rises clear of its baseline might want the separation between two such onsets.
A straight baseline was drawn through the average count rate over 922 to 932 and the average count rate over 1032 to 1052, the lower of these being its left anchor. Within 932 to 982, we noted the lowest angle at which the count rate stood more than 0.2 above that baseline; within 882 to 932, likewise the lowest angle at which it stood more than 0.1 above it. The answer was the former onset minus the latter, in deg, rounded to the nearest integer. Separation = 50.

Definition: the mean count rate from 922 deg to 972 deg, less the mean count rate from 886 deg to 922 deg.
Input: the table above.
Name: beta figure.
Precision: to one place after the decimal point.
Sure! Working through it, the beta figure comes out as 1.9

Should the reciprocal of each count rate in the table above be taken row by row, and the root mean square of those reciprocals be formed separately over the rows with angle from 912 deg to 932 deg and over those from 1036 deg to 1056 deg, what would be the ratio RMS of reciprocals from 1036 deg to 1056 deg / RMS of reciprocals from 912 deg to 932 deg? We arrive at 0.84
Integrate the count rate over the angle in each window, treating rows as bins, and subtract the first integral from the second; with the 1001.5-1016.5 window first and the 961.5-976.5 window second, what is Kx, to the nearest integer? 16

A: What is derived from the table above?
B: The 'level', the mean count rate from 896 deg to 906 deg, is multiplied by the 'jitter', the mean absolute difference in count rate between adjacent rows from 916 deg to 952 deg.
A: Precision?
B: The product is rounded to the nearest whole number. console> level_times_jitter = 19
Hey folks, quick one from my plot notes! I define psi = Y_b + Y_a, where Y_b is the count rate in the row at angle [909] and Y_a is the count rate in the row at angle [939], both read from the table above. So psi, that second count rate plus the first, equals 32.9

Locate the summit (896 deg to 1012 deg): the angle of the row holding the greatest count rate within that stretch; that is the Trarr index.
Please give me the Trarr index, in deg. 944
